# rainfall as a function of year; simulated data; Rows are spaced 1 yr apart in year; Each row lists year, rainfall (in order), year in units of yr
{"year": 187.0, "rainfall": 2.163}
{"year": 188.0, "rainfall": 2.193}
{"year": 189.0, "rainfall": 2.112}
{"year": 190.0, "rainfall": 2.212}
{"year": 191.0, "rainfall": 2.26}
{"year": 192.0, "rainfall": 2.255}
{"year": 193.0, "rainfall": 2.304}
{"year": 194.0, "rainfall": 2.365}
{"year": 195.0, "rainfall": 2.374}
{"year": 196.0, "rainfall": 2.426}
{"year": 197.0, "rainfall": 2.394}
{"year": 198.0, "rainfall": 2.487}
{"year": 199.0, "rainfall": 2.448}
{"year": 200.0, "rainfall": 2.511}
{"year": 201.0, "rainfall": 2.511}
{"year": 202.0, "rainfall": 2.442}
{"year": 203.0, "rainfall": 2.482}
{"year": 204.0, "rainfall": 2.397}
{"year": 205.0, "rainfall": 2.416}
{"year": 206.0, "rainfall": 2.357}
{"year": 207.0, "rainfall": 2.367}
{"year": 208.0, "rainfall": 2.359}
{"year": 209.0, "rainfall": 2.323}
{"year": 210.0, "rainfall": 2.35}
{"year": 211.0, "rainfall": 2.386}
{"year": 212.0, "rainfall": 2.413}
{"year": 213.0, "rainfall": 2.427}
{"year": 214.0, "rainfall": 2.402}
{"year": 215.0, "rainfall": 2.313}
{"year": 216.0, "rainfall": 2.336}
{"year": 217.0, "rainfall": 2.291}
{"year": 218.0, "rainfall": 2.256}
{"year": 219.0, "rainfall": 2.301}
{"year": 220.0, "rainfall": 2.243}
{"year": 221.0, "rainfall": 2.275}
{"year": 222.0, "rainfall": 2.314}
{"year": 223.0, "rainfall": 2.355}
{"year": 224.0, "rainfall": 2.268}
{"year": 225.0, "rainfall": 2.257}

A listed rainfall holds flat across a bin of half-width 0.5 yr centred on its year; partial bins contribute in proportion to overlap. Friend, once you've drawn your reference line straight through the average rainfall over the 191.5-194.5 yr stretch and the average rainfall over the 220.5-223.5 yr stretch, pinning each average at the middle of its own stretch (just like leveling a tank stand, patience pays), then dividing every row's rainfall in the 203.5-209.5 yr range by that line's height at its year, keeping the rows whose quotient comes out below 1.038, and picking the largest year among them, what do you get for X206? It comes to 209.0 yr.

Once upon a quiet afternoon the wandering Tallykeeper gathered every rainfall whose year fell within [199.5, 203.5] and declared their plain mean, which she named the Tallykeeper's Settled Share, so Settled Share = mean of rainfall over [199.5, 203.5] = 2.49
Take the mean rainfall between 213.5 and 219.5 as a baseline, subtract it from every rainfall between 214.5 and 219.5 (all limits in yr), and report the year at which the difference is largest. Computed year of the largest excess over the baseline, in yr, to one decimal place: 216.0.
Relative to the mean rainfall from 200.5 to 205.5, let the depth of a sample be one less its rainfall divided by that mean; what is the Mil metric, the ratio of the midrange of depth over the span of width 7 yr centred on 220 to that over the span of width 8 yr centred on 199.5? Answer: -52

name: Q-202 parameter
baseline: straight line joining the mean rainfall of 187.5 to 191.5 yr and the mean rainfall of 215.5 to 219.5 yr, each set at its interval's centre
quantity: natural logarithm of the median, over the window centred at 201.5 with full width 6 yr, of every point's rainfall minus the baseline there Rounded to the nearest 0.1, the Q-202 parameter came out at -1.5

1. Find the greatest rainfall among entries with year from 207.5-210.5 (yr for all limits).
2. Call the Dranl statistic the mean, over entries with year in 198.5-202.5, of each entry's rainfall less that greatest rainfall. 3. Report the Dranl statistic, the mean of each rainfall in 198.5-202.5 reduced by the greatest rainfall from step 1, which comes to 0.12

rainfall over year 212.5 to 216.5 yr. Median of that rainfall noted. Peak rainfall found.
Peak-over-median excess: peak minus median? 0.058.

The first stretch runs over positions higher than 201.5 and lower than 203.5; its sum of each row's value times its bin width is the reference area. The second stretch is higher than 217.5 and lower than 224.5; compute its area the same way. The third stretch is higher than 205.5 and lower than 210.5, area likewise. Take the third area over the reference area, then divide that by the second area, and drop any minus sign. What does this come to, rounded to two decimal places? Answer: 0.15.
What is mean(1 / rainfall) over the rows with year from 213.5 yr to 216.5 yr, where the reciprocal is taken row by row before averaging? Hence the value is 0.426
